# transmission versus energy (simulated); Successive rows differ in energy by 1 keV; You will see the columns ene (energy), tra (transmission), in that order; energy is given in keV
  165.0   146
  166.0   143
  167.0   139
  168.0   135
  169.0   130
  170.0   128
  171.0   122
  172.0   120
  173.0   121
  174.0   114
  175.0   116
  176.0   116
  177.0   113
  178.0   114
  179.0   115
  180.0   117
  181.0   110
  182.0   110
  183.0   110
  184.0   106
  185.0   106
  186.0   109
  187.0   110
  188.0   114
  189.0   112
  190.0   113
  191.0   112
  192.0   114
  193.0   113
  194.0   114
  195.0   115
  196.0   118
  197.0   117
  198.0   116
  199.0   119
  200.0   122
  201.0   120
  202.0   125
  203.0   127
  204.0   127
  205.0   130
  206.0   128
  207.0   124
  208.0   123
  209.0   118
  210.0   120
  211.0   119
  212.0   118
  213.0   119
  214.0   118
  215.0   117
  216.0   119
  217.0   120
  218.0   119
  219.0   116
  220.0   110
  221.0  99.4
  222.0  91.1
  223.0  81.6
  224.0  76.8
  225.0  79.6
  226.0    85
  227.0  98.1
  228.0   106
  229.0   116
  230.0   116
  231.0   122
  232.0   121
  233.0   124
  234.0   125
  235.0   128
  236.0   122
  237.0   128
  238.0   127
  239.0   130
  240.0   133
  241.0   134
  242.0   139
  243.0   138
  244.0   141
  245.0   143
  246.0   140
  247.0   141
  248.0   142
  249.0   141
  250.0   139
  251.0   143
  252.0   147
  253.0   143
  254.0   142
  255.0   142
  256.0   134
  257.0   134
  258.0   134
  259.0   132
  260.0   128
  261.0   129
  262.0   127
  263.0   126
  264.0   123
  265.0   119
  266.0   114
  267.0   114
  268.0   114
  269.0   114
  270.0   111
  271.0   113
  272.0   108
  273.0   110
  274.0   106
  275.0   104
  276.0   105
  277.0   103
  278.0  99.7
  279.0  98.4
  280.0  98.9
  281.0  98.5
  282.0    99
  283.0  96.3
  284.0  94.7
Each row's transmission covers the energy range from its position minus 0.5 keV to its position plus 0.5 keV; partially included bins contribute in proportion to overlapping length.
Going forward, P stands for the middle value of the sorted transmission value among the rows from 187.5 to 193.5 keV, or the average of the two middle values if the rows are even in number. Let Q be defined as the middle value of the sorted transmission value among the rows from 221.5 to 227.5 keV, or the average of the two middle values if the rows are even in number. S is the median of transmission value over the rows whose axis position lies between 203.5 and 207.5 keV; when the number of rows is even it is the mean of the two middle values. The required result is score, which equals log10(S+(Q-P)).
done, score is 1.99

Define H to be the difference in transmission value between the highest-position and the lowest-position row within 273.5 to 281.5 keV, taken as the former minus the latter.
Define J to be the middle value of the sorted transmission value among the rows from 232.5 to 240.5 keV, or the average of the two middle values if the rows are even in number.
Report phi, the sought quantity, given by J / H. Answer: -17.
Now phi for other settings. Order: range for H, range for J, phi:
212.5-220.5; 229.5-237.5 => -14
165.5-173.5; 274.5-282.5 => -5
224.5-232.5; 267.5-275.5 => 3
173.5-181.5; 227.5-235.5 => -30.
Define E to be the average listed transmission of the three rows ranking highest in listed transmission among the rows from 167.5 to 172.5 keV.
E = 131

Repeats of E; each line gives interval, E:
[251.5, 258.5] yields 144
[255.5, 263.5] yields 134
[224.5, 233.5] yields 122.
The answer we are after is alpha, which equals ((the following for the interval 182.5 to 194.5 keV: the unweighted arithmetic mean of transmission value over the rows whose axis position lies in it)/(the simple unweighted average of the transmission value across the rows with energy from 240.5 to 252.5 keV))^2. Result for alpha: 0.62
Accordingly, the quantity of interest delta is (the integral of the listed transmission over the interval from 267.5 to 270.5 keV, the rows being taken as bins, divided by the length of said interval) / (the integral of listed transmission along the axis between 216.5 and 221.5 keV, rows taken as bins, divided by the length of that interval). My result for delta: 1.00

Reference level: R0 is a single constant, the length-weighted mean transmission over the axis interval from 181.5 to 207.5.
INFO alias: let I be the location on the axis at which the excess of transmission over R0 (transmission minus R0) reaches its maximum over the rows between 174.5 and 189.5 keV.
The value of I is 180.0 keV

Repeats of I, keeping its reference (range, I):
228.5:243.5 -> 242.0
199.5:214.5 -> 205.0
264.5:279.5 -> 265.0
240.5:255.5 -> 252.0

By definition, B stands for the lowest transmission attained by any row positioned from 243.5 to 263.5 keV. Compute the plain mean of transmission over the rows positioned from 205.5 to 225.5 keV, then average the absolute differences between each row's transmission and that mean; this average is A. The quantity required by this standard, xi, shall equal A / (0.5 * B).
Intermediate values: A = 13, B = 126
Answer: 0.20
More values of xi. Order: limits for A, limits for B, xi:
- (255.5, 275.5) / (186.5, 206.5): 0.16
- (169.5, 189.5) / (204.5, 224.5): 0.11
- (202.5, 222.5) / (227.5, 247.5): 0.11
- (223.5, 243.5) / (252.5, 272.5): 0.27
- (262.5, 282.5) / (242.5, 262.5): 0.11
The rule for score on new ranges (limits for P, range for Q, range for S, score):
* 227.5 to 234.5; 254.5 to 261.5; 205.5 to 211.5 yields 2.13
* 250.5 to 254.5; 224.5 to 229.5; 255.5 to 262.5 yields 1.94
